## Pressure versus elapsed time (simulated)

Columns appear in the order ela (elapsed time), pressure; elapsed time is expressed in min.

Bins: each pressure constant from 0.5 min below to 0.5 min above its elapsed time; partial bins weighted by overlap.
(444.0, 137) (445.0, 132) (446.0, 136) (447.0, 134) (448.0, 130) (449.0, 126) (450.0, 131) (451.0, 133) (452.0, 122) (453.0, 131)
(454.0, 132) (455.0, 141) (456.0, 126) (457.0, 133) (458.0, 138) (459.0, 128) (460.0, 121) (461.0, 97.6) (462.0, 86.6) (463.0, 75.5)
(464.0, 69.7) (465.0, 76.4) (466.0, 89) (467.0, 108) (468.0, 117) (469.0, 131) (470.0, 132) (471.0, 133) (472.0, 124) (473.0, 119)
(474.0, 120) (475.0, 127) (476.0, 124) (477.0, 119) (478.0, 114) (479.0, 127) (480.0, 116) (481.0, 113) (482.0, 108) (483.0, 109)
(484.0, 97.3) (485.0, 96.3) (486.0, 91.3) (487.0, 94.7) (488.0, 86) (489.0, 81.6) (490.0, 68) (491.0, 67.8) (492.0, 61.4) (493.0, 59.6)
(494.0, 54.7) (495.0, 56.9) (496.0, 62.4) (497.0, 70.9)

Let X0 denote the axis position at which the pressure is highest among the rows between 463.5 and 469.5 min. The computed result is 469.0 min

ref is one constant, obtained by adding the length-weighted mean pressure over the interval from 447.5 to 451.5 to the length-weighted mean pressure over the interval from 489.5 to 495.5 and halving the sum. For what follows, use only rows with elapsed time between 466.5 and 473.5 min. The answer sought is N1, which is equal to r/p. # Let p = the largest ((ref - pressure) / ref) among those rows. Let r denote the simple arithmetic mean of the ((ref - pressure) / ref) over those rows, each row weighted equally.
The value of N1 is 2.3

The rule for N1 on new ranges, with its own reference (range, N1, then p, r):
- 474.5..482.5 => 1.9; -0.13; -0.238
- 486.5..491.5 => 0.6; 0.29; 0.168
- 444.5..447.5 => 1.1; -0.38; -0.400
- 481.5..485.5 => 11.6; -0.01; -0.073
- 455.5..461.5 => 14.9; -0.02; -0.295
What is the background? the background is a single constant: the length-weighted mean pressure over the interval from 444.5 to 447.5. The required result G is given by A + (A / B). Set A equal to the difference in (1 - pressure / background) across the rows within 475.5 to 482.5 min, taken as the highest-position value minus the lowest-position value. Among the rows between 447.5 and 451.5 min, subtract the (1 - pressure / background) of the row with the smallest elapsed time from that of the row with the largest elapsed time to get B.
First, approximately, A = 0.12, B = -0.02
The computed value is -5.2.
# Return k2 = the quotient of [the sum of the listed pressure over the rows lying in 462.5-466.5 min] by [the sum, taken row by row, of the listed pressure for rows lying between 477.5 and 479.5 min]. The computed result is 1.3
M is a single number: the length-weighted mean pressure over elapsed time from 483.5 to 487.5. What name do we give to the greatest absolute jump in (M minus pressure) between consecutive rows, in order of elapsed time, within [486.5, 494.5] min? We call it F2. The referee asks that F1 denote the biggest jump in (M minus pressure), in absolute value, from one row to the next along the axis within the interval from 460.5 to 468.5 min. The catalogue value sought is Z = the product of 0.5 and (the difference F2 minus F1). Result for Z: -3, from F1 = 19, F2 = 13.6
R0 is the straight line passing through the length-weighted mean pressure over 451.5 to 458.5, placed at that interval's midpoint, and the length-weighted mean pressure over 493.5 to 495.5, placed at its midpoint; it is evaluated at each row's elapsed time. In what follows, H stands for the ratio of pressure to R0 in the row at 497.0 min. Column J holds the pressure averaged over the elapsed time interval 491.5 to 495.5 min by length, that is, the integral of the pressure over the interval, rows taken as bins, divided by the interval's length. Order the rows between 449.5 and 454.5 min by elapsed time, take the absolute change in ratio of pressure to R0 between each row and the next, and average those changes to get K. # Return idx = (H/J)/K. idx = 0.49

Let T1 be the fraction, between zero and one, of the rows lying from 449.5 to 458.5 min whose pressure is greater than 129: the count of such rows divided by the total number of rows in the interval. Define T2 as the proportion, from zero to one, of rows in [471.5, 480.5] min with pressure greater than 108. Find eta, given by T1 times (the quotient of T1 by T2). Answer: 0.60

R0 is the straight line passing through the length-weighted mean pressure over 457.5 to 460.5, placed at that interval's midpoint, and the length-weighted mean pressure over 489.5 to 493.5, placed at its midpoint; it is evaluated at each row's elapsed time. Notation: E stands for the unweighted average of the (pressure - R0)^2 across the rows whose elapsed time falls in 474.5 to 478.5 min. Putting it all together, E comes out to 731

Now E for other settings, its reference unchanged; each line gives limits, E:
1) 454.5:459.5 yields 29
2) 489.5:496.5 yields 12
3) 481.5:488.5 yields 433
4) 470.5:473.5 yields 513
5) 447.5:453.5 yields 317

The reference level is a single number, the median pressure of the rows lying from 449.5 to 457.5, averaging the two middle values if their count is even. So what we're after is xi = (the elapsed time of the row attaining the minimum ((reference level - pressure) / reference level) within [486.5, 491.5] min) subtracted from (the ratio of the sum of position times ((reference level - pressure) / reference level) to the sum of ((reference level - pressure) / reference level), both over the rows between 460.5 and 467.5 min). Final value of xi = -23.1 min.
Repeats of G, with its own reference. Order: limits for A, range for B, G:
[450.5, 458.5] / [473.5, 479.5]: 0.7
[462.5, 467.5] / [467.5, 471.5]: 1.8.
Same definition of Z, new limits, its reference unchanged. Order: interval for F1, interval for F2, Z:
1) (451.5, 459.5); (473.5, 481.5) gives -1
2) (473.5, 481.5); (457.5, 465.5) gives 5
